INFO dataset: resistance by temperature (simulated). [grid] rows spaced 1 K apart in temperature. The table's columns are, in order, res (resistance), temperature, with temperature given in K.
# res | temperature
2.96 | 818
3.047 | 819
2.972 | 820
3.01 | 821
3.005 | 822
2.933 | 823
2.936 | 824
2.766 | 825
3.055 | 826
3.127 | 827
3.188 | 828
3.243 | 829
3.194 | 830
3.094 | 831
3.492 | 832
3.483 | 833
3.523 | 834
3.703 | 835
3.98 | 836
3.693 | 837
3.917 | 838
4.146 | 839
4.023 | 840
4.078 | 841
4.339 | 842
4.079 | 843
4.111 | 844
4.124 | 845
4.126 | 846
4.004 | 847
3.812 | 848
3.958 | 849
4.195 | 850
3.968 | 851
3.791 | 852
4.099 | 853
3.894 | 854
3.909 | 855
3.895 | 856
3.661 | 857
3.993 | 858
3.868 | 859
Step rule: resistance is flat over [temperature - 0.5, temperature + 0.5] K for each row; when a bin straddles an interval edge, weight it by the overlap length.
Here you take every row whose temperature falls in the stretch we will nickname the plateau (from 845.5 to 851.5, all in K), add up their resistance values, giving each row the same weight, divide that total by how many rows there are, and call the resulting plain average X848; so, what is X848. 4.0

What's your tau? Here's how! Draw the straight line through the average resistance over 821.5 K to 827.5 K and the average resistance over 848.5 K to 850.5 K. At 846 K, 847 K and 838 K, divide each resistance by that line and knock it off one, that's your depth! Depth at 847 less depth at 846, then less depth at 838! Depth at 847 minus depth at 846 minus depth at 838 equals 0.14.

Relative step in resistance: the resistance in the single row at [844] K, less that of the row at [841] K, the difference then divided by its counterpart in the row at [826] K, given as 0.01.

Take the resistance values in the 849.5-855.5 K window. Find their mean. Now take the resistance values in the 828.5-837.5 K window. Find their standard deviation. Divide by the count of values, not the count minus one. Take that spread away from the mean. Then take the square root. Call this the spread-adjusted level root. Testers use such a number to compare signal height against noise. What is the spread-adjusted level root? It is 1.93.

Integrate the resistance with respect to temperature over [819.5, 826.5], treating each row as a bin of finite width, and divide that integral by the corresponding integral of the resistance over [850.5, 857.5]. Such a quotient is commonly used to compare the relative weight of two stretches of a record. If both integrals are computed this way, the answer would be 0.76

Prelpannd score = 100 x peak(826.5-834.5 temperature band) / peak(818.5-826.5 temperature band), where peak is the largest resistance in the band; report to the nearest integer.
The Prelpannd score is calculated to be 115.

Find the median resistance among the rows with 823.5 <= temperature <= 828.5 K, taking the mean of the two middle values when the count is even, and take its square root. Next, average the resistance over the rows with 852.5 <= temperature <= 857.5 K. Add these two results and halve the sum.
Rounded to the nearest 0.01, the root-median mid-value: 2.82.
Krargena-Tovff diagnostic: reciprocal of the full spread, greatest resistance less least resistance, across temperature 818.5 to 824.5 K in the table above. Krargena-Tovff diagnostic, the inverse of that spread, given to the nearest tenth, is 8.8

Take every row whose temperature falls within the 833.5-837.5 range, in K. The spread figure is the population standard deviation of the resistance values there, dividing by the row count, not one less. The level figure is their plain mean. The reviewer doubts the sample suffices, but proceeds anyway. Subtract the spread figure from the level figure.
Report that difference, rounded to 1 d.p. 3.6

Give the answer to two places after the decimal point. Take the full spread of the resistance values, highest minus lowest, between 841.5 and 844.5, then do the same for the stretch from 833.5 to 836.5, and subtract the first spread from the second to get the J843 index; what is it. 0.20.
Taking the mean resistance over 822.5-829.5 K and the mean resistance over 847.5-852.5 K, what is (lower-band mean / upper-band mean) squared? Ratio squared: 0.59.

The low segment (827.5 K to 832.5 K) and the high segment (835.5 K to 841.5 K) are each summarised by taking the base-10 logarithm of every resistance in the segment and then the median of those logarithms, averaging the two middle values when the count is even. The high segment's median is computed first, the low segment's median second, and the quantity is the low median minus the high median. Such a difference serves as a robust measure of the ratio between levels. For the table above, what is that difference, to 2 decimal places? -0.10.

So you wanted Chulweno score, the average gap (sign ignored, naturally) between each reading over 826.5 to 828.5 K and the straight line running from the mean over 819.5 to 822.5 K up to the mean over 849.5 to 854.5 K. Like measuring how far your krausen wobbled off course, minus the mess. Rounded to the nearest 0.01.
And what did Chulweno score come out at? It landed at 0.05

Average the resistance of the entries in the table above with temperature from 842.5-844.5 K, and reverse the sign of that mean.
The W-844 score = -4.1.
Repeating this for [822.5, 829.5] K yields -3.0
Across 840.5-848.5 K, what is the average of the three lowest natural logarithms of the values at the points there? 1.38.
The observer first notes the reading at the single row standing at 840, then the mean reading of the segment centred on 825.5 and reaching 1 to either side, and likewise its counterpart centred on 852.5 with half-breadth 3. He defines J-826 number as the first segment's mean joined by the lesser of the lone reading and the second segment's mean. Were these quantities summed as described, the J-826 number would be 6.89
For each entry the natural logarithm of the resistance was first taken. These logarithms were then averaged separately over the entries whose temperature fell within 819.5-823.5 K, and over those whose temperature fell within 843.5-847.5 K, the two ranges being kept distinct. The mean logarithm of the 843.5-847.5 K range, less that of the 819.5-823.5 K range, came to 0.32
